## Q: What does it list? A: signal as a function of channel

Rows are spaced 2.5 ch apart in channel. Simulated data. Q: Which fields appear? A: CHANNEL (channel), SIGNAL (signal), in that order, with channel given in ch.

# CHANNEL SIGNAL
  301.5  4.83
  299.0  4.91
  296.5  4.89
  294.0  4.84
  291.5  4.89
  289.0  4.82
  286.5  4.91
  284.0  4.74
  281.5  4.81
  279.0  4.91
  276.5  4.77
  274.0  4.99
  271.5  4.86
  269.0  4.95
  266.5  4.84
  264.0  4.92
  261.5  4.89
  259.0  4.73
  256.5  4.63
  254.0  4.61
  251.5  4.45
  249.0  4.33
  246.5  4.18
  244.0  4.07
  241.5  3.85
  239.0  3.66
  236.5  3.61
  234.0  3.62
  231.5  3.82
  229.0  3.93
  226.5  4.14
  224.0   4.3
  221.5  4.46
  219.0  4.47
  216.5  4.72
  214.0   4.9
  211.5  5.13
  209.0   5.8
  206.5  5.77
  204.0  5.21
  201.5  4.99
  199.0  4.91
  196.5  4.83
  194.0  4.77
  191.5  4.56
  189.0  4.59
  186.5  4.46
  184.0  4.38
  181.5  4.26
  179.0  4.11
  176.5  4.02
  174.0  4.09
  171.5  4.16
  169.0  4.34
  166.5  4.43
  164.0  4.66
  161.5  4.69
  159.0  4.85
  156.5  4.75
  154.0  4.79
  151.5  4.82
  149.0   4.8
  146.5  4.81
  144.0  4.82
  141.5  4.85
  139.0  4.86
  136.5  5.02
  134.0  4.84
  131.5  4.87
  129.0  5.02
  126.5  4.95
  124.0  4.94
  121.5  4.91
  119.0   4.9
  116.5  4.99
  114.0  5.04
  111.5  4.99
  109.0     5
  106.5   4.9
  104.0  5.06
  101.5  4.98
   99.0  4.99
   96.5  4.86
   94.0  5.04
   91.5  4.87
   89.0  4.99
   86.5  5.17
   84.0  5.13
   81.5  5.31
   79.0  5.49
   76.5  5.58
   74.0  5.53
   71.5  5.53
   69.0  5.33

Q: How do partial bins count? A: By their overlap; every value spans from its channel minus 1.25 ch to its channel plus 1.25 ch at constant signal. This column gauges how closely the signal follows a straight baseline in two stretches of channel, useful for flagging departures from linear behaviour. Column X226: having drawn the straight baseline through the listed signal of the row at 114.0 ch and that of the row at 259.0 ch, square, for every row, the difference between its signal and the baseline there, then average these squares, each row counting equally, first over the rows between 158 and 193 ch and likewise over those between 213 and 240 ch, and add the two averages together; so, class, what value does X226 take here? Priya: 0.91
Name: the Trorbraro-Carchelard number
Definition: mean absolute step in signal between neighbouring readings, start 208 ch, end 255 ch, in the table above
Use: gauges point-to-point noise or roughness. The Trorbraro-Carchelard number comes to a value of 0.18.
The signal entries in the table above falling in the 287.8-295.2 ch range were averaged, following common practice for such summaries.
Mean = 4.85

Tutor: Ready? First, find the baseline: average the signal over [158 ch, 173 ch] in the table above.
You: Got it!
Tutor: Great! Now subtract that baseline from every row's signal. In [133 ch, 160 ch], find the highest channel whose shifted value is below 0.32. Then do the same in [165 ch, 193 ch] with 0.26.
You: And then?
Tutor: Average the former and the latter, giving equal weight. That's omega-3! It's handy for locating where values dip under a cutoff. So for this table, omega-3 174.0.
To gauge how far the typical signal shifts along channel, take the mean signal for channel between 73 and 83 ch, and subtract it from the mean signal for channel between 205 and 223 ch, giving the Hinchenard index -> -0.44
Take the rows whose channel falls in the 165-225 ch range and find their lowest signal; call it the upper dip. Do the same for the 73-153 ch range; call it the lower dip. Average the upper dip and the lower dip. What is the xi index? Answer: 4.41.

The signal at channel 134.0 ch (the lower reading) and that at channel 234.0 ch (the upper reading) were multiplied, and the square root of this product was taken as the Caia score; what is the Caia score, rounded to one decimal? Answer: 4.2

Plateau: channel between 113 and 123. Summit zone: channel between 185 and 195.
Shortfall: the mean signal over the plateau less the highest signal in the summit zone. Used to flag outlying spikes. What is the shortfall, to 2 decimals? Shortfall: 0.19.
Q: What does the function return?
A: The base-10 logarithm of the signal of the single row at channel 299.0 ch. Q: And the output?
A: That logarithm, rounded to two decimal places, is 0.69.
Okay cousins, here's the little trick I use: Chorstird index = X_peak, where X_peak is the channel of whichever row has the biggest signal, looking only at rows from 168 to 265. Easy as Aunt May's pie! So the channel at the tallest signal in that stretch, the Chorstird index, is 209.0 ch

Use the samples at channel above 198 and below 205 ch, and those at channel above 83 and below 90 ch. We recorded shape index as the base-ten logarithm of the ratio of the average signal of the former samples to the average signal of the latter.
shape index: -0.01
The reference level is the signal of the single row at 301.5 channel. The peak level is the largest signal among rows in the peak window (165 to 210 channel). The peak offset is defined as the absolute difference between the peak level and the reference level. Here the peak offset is 1.0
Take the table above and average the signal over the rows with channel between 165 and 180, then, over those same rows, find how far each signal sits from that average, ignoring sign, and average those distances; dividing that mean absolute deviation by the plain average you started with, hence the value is 0.031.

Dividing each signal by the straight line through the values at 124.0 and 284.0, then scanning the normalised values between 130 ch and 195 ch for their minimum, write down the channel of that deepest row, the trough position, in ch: 176.5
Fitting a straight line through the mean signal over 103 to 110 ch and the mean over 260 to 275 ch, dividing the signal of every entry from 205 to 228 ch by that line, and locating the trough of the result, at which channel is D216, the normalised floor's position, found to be 226.5 ch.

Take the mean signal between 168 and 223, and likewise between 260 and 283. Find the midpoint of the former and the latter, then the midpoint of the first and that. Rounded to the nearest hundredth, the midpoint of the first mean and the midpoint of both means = 4.73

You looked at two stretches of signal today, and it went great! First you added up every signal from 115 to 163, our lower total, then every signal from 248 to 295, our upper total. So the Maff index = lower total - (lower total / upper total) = 91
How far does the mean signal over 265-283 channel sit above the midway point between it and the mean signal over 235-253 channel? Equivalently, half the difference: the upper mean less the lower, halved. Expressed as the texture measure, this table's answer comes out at 0.43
